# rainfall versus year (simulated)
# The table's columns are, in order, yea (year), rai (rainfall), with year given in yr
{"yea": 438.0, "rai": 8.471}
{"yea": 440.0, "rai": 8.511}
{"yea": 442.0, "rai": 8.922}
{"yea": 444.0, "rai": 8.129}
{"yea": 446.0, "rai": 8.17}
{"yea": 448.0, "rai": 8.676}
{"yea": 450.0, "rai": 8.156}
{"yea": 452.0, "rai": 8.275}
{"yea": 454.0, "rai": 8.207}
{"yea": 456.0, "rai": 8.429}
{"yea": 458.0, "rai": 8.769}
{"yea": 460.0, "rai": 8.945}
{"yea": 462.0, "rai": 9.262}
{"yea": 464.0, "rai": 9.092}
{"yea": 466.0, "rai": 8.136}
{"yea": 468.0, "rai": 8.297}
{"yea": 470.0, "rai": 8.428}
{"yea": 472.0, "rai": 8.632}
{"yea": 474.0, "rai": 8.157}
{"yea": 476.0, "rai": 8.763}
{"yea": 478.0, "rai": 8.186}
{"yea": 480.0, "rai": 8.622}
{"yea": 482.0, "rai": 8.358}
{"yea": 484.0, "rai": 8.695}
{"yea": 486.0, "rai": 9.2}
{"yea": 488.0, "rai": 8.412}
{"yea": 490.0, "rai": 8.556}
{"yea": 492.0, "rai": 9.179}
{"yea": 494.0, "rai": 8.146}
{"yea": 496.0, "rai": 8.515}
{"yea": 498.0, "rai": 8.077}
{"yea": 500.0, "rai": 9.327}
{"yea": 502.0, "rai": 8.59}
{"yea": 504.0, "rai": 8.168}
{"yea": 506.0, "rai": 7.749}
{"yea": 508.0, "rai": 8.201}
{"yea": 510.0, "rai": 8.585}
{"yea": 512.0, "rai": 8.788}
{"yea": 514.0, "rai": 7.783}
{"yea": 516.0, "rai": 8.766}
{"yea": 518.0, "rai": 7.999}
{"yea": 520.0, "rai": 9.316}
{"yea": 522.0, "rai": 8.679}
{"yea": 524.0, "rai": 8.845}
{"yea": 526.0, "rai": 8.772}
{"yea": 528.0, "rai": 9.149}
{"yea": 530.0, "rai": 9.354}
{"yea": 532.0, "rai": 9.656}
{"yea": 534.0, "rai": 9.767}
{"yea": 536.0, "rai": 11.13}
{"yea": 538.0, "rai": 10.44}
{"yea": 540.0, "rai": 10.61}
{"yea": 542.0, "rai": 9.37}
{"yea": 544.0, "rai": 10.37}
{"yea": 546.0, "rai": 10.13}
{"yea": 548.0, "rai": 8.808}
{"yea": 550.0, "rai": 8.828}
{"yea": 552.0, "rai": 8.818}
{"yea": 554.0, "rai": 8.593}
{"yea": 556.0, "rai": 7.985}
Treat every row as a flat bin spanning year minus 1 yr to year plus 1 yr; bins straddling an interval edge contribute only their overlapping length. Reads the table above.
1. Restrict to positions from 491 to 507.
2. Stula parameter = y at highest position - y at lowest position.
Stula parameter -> -1.4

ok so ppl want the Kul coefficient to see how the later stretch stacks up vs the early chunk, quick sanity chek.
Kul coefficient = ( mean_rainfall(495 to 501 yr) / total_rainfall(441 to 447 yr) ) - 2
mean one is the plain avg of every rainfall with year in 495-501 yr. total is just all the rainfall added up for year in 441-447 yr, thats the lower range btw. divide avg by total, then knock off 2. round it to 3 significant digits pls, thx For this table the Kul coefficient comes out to -1.66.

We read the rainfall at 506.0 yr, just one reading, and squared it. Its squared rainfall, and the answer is 60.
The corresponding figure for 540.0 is 113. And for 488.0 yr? 71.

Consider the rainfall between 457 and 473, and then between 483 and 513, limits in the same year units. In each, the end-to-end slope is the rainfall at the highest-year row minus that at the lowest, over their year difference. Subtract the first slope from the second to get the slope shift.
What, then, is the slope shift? 0.013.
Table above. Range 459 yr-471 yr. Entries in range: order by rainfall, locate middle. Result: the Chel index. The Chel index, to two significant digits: 8.7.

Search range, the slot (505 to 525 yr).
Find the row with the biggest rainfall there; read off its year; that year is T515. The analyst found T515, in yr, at 520.0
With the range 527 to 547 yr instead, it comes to 536.0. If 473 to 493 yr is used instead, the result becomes 486.0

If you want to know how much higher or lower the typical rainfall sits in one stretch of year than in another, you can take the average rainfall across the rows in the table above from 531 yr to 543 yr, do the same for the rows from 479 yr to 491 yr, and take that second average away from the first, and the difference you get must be 1.5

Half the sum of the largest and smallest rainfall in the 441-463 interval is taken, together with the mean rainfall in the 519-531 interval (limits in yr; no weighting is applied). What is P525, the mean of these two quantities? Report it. 8.86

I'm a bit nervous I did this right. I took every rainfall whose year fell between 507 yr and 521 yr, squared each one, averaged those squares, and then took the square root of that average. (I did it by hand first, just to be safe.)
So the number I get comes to 8.5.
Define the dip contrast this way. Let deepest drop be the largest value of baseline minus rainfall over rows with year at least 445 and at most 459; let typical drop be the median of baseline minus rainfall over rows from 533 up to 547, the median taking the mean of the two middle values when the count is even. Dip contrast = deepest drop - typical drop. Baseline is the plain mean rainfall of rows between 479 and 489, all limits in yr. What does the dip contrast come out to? 2.2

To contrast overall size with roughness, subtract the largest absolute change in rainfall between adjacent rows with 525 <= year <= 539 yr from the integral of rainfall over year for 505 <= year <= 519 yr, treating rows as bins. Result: 114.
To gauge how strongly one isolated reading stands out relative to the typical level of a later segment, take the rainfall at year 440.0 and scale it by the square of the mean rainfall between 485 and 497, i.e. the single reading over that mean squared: 0.113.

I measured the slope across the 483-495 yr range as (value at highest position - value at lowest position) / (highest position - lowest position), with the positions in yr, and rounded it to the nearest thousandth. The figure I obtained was -0.055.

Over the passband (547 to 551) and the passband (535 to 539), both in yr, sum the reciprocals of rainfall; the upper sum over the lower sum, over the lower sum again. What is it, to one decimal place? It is 6.6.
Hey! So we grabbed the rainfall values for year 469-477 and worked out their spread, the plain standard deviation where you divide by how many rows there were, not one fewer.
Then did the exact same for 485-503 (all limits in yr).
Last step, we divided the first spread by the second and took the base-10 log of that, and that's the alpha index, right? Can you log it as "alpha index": -0.28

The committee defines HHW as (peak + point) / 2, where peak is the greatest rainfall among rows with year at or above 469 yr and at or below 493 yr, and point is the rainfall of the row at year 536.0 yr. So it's 10.2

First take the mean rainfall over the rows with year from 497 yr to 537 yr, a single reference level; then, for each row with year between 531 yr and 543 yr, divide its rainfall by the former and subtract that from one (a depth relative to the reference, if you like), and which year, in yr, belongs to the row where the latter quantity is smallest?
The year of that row 536.0 yr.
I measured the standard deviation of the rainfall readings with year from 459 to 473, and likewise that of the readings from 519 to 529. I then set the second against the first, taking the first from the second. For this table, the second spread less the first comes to -0.2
